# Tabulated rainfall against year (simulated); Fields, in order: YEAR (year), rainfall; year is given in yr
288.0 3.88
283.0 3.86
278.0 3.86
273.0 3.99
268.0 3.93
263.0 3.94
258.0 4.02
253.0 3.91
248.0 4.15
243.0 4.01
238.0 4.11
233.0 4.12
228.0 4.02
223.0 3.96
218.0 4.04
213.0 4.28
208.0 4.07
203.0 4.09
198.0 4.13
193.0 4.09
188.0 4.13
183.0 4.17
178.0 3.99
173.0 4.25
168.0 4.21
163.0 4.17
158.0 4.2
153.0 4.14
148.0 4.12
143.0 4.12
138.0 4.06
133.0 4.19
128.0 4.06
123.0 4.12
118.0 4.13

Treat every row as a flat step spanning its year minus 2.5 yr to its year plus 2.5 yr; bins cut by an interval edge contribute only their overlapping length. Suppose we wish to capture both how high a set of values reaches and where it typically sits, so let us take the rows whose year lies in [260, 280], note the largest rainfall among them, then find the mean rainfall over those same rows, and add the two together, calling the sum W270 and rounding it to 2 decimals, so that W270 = 7.92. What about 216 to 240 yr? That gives 8.17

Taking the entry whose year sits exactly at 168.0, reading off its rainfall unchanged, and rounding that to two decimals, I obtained 4.21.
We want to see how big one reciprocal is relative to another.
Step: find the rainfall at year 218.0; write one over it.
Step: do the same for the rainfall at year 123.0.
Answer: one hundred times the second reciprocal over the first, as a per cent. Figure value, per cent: 98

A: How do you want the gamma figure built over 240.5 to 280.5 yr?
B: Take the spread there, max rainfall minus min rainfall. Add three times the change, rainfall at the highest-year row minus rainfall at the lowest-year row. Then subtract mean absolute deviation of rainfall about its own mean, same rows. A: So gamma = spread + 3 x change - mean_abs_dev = -0.23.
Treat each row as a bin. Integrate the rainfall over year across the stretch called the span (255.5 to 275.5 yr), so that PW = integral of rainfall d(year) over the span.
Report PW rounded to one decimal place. 79.4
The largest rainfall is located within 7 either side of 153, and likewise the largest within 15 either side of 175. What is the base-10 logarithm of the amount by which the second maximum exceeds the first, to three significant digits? -1.30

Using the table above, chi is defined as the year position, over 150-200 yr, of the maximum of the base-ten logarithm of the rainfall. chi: 173.0 yr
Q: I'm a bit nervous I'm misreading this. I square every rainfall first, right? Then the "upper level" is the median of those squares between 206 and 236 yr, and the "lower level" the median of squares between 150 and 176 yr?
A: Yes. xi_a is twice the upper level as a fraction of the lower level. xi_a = 1.86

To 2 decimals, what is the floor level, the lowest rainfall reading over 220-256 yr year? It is 3.91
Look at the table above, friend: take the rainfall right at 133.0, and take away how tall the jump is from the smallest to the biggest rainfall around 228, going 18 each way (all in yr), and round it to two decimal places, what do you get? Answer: 3.87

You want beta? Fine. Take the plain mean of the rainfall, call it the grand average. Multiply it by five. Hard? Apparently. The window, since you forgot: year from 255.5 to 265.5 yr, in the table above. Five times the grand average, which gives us 19.9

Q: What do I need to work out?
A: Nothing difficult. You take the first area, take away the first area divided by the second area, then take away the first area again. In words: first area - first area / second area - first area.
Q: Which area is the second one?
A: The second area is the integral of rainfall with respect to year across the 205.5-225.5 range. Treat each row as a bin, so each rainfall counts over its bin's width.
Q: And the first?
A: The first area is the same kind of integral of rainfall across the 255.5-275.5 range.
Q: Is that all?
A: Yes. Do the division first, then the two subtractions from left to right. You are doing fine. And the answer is -0.971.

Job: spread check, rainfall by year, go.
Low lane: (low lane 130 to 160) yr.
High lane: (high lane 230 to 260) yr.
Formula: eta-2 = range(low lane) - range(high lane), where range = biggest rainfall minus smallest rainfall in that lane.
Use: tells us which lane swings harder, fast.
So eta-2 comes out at -0.10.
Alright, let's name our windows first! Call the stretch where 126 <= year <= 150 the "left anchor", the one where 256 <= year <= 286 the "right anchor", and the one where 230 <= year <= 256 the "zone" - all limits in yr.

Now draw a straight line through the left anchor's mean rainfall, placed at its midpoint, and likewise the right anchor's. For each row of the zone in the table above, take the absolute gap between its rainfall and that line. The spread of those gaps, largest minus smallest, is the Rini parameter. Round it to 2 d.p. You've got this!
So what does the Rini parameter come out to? 0.15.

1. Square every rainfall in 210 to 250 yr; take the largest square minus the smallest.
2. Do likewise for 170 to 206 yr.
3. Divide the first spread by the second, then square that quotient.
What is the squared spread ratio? 1.5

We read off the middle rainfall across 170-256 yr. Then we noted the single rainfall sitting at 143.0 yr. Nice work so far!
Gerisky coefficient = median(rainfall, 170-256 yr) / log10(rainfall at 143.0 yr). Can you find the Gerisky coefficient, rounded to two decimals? 6.65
